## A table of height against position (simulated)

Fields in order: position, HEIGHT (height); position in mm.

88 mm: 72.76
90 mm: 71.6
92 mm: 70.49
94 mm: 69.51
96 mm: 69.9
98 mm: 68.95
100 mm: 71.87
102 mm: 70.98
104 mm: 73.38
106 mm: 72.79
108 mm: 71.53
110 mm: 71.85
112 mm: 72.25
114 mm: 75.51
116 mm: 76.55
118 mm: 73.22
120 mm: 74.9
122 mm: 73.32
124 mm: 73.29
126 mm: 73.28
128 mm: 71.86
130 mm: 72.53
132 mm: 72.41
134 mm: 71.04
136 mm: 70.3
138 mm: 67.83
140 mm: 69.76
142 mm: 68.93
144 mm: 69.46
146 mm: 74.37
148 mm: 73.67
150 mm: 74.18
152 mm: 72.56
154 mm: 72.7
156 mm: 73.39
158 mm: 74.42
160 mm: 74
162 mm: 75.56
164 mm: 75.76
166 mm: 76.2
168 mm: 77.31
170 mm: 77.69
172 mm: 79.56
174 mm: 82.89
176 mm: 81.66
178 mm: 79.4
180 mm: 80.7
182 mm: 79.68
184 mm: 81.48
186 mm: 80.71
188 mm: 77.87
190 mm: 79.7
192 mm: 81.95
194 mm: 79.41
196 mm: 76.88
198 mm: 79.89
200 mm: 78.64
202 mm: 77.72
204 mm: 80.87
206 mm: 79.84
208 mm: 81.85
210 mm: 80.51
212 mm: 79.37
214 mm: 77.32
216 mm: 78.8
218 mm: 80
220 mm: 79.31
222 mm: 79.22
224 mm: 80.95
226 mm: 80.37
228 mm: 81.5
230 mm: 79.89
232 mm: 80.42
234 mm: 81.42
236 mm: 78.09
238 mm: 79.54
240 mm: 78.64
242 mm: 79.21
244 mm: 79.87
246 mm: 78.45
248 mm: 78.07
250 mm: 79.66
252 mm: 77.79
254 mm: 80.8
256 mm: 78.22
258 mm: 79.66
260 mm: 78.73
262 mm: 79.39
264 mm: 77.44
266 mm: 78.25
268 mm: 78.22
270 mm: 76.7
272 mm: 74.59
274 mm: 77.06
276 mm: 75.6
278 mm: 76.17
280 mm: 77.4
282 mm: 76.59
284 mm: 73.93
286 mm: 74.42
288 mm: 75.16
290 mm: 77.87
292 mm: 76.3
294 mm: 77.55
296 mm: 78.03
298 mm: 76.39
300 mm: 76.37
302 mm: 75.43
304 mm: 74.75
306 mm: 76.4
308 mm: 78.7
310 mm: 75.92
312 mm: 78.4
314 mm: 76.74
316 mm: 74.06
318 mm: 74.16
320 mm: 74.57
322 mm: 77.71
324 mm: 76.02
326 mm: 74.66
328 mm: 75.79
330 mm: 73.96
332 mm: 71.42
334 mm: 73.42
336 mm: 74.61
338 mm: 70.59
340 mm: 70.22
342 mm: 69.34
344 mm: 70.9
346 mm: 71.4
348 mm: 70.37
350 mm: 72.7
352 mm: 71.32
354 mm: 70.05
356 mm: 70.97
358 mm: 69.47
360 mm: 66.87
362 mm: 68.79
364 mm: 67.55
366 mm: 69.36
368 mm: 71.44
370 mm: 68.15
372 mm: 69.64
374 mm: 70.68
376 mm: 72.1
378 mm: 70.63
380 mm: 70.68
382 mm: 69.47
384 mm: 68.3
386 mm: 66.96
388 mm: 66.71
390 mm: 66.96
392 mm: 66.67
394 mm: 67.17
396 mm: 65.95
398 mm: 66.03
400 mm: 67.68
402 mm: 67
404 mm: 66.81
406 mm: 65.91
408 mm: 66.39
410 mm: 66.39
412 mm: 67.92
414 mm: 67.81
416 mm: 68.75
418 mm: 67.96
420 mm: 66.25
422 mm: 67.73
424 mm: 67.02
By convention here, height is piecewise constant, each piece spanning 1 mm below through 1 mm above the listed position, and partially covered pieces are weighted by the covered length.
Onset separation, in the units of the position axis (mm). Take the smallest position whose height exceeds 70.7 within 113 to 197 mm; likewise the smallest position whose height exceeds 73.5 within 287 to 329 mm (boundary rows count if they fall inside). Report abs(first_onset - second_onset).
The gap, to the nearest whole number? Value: 174 mm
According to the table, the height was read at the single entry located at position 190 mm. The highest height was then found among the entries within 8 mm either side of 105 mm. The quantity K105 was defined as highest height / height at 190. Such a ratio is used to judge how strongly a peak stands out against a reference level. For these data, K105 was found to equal 0.92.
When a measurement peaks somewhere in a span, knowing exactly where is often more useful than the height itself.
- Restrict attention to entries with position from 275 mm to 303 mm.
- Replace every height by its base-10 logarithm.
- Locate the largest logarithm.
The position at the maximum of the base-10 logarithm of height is 296 mm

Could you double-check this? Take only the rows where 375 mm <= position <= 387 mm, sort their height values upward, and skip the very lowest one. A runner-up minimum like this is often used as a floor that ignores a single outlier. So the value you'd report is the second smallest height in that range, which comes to 68.3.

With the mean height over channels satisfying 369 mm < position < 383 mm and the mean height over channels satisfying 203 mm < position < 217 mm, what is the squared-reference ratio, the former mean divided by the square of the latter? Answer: 0.0110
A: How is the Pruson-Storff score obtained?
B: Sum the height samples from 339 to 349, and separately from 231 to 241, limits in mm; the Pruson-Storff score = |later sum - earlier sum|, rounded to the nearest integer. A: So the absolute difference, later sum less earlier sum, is 46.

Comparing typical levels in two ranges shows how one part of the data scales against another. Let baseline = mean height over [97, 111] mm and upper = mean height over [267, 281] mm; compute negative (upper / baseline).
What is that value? -1.07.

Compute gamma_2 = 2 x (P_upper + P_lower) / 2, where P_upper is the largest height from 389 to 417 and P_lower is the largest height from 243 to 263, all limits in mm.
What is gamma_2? 150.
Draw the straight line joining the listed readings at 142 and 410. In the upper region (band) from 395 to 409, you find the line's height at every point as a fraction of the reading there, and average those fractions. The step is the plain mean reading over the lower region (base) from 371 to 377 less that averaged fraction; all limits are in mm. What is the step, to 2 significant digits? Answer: 70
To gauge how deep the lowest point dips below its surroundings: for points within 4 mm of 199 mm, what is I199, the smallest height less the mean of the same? -1.4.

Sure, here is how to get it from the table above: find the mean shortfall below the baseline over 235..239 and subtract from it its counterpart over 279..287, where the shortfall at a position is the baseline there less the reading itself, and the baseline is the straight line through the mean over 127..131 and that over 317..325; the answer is -4.0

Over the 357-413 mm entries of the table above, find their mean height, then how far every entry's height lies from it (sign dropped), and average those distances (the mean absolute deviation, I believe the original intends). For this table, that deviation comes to 1.5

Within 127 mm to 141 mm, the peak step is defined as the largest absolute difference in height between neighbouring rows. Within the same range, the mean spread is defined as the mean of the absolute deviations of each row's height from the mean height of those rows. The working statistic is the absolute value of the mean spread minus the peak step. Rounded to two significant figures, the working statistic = 1.2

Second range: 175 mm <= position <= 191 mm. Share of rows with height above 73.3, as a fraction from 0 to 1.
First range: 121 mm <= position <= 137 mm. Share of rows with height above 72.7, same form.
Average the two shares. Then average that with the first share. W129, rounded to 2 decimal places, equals 0.53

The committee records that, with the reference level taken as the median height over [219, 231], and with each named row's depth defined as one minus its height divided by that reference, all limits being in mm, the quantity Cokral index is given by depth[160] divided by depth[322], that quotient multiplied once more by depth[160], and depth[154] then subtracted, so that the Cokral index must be 0.10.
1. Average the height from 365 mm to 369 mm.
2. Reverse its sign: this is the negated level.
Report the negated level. -70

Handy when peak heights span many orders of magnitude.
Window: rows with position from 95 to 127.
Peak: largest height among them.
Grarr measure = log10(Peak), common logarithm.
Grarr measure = 1.88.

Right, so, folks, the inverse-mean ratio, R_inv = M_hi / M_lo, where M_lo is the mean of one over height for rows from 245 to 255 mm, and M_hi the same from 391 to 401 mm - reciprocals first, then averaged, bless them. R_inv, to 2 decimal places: 1.18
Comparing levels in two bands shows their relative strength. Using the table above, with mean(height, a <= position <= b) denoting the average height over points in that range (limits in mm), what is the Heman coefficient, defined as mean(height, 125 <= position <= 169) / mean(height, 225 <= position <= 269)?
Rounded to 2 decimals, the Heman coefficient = 0.92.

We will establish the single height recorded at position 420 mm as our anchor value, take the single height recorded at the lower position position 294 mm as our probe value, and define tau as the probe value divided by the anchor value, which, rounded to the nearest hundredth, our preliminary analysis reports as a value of 1.17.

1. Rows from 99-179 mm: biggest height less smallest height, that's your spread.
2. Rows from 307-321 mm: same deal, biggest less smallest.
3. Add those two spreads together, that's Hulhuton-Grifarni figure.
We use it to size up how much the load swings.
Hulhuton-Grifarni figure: 19.7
